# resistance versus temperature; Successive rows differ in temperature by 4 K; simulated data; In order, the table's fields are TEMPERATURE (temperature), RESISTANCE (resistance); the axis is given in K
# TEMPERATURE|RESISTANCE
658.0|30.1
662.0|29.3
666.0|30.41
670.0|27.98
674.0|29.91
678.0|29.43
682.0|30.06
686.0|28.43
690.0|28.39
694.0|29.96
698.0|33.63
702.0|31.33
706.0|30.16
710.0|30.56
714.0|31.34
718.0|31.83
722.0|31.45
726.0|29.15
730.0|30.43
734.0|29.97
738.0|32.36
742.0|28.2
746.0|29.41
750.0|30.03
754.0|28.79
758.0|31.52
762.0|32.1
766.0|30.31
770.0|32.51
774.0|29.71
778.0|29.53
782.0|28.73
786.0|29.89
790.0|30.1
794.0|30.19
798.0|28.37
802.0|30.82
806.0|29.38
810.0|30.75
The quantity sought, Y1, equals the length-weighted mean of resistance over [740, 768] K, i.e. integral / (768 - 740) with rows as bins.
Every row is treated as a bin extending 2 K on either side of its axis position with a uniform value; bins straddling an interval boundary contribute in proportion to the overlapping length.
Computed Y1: 30.1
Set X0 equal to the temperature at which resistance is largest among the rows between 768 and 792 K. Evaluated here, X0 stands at 770.0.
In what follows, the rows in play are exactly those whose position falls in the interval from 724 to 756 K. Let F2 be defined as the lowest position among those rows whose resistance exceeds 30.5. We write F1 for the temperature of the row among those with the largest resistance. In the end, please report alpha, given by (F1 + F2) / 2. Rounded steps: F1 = 738.0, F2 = 738.0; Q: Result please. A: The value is 738 K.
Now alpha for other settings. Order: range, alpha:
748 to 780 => 764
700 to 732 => 710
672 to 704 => 698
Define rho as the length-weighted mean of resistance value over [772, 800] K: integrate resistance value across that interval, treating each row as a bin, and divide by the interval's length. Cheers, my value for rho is 29.5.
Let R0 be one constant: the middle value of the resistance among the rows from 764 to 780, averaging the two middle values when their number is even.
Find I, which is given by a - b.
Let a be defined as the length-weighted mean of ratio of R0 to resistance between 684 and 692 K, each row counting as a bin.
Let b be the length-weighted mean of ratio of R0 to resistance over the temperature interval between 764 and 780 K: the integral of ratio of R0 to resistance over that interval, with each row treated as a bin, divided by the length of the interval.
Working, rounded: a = 1.06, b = 0.98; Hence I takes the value 0.071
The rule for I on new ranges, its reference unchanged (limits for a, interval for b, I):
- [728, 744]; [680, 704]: 0.001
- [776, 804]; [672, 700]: 0.008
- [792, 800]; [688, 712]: 0.045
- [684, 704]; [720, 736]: 0.000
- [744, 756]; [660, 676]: -0.001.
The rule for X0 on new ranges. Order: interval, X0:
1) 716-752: 738.0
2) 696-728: 698.0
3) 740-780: 770.0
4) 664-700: 698.0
